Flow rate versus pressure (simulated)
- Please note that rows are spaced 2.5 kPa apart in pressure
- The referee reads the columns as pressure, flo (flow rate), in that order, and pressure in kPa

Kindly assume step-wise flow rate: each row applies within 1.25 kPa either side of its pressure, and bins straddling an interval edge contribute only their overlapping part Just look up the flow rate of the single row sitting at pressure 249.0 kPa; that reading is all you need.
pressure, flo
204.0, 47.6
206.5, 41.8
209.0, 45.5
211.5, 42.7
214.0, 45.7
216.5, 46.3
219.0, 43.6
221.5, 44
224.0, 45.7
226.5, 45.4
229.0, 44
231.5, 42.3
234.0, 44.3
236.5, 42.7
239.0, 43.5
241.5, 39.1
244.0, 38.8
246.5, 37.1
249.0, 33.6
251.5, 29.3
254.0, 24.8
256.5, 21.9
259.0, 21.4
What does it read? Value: 33.6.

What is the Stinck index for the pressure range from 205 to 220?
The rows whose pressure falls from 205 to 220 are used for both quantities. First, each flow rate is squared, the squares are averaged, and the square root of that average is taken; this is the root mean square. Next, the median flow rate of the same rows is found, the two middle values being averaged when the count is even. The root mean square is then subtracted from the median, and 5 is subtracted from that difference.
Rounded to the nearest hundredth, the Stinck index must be -4.75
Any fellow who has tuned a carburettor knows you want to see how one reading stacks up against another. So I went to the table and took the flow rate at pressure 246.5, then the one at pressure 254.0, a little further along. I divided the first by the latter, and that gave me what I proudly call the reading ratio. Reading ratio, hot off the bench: 1.5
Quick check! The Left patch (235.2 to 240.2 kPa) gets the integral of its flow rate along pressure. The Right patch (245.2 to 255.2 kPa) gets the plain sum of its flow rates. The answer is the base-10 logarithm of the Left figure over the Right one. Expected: 0.2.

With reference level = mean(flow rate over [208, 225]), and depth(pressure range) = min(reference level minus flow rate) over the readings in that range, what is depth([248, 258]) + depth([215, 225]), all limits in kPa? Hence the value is 10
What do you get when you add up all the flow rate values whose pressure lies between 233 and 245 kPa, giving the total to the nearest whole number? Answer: 208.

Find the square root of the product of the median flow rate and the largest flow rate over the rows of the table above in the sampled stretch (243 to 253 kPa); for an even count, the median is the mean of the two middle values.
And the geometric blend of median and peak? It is 37.0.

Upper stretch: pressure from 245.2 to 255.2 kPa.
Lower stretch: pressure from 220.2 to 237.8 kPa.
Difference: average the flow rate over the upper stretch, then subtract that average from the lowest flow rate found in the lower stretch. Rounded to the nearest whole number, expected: 11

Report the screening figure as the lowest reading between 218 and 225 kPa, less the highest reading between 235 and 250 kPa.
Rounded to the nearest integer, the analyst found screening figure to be 0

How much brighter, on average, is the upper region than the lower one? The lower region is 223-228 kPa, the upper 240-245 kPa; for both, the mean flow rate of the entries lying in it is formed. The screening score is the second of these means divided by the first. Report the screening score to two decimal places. 0.86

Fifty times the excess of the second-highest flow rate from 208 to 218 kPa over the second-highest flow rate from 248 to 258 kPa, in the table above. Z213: 820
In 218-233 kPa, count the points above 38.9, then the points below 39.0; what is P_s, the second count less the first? -6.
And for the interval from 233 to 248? -2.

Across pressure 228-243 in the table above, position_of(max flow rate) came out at 234.0 kPa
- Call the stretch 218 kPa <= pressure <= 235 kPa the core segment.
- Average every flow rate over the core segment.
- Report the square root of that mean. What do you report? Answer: 6.6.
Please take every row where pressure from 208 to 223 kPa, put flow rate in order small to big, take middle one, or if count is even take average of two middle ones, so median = 45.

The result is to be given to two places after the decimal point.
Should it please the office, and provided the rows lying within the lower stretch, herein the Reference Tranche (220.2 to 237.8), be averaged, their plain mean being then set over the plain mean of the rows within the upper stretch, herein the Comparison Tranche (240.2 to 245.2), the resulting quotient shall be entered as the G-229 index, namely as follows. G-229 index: 1.13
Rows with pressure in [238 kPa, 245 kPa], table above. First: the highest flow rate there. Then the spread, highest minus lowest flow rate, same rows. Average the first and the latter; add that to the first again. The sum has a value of 67.6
